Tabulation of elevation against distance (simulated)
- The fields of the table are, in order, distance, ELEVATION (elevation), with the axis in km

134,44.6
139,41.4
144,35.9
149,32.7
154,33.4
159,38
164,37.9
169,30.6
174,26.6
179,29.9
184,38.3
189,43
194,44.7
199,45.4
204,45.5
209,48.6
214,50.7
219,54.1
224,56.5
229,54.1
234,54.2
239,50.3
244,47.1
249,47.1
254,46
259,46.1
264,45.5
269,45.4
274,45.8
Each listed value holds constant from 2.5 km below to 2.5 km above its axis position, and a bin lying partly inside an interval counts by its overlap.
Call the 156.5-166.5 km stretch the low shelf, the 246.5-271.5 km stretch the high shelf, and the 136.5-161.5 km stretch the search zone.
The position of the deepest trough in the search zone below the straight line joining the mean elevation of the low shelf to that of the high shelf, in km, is 149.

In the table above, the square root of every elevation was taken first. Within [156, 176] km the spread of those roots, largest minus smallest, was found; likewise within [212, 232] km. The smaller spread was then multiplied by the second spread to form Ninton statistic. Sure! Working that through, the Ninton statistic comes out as 0.16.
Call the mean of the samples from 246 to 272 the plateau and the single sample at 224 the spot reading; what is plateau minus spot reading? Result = -10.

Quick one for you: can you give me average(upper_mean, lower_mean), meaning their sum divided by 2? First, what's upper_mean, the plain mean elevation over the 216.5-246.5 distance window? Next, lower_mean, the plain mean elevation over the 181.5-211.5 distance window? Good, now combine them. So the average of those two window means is 48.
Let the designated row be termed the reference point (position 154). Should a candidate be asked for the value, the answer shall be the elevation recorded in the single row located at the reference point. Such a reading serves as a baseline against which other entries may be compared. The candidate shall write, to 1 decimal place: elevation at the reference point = 33.4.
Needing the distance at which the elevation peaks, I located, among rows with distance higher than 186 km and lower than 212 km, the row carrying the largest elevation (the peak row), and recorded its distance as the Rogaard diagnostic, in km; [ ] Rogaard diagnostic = 209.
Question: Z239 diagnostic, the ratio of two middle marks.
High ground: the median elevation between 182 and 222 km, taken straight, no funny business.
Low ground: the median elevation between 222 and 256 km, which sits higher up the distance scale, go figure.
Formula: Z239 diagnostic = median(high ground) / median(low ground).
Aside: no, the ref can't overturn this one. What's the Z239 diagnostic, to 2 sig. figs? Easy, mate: 0.90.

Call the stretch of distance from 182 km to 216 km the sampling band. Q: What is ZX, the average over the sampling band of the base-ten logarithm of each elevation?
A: 1.65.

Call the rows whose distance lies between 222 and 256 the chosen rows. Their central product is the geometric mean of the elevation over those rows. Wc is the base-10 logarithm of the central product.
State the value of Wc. 1.70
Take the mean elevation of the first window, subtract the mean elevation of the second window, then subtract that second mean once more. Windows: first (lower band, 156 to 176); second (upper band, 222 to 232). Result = -77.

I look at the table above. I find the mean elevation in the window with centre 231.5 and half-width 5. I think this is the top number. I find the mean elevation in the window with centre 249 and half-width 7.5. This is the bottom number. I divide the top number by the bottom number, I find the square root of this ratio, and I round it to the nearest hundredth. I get 1.08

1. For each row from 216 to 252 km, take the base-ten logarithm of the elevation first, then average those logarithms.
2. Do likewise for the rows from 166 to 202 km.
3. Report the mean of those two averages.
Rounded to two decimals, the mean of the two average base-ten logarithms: 1.64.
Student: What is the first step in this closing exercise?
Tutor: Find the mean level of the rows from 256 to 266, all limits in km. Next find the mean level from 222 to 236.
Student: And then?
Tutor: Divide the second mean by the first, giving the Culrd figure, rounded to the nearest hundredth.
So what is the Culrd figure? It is 1.20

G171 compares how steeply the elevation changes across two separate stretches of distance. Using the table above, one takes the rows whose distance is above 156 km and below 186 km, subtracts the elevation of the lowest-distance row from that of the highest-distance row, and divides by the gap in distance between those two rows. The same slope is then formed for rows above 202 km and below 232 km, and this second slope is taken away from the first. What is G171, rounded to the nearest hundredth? -0.33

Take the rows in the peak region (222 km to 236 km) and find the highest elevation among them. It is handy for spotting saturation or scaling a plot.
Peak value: 56.5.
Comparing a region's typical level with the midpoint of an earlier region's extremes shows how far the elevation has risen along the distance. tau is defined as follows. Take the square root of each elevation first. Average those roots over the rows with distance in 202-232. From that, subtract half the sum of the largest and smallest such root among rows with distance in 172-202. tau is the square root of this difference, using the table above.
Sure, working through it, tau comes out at 1.1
